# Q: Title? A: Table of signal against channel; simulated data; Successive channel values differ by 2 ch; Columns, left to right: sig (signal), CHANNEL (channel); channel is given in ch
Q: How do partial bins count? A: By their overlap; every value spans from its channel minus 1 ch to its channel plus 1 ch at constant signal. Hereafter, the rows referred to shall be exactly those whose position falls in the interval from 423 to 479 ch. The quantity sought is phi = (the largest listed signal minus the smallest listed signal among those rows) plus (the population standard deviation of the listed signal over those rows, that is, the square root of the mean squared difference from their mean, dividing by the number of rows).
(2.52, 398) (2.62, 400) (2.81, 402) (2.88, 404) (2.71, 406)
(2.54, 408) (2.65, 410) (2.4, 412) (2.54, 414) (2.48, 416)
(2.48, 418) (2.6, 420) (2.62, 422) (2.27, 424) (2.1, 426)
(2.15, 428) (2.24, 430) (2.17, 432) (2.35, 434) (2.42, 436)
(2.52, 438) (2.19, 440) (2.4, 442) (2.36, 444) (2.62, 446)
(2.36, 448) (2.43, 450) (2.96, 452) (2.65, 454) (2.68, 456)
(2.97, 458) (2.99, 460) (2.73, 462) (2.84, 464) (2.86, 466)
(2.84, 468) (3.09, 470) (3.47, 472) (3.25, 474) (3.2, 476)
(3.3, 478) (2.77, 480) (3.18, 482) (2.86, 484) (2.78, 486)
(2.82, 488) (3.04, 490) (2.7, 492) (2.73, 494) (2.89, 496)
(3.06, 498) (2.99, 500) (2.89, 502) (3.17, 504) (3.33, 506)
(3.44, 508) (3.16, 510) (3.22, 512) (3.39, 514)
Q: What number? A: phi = 1.8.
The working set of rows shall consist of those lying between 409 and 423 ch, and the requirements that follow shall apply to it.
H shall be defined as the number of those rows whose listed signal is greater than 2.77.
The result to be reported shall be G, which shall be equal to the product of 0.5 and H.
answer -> 0.0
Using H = 0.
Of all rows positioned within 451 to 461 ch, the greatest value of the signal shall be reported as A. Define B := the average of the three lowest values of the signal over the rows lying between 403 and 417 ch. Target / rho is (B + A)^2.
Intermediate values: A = 2.99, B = 2.47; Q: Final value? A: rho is 29.8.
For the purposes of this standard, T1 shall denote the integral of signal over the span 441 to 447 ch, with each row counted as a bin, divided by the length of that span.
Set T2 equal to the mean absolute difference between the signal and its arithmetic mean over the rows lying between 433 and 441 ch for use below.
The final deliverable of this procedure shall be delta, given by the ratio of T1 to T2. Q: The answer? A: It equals 25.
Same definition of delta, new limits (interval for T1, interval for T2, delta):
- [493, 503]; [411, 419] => 78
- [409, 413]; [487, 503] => 24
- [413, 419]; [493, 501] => 23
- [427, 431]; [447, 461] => 10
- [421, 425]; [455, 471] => 23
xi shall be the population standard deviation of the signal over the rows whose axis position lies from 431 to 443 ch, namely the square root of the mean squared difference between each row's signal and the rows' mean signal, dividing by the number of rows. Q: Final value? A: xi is 0.13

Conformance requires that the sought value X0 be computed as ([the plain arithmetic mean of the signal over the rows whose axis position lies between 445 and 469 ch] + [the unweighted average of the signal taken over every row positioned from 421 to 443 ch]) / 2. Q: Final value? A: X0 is 2.53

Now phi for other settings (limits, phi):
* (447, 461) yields 0.9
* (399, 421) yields 0.6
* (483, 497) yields 0.4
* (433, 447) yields 0.6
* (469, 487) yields 0.9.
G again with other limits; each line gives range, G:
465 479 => 3.5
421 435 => 0.0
